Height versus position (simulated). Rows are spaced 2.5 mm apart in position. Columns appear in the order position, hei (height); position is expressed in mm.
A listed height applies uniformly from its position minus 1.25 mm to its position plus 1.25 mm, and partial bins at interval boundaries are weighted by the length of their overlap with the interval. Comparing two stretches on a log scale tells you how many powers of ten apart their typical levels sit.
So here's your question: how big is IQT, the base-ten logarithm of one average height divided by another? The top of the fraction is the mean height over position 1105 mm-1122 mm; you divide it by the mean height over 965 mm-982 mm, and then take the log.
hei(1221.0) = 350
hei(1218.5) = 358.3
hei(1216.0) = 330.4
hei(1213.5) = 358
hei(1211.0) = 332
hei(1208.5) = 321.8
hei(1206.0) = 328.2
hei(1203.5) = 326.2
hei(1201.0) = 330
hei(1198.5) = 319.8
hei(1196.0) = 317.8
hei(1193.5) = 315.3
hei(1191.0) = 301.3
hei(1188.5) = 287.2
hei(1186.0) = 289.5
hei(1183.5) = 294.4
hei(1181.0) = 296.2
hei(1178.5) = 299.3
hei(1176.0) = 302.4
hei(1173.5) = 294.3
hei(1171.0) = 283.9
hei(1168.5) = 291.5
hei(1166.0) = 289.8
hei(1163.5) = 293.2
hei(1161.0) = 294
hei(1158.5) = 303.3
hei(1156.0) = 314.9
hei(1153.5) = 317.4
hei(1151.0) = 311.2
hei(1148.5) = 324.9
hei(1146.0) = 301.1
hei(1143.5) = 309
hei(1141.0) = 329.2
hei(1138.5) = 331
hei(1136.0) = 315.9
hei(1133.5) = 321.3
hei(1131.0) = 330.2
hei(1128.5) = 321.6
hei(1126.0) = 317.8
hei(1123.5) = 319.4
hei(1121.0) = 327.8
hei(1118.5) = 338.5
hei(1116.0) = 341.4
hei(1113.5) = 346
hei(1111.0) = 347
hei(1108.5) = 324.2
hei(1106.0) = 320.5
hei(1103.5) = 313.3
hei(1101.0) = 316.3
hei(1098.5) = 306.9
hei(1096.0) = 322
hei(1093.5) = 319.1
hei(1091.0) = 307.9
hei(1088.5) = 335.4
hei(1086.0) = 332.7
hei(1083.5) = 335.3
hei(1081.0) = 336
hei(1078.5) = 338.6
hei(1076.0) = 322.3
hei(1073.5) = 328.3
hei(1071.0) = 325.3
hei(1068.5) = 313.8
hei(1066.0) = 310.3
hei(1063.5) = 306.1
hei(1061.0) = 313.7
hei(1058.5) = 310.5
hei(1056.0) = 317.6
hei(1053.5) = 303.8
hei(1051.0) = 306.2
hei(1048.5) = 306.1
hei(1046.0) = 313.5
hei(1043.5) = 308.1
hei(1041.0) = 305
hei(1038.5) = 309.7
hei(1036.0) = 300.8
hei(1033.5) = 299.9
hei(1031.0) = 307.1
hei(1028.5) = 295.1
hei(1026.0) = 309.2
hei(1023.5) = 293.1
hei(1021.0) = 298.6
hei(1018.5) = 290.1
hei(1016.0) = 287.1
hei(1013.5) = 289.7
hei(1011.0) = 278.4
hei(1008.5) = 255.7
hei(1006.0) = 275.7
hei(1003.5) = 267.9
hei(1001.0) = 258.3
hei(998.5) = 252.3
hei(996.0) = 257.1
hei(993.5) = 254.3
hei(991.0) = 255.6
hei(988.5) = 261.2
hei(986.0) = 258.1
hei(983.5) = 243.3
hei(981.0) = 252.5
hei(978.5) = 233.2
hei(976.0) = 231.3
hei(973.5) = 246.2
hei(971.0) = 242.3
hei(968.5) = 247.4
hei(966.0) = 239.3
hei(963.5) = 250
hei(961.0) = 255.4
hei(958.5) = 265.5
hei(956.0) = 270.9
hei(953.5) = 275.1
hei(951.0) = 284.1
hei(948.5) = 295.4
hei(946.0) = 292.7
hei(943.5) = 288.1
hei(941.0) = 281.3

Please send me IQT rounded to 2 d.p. 0.14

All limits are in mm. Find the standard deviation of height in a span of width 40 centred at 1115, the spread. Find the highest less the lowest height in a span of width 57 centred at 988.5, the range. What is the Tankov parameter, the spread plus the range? 70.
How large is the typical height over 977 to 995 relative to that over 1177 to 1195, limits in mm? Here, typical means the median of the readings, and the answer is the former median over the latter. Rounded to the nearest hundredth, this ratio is 0.86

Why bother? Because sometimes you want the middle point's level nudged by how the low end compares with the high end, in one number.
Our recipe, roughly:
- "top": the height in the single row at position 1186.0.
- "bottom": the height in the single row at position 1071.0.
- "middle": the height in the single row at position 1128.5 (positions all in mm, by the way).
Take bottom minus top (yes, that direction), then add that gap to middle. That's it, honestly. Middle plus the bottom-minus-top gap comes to 357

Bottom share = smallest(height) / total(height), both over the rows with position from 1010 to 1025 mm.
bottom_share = 0.160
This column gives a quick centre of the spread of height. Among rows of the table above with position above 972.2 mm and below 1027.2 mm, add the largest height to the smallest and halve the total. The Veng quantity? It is 270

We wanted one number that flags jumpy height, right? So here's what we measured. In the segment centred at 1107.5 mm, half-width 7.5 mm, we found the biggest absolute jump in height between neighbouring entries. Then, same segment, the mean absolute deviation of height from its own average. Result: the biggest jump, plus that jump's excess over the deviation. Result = 33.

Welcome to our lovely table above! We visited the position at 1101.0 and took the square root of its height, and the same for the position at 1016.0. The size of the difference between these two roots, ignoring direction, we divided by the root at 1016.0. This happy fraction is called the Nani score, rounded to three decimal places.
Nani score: 0.050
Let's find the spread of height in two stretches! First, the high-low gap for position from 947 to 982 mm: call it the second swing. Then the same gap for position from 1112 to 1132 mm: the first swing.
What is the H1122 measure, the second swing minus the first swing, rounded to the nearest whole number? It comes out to 36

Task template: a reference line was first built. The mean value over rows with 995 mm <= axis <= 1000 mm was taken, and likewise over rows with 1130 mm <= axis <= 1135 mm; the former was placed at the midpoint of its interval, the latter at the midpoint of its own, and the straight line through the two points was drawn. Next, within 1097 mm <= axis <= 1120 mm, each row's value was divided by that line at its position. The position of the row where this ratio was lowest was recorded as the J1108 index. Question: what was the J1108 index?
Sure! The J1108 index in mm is 1098.5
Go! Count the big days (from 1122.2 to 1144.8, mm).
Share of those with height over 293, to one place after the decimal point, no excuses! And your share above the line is 1.0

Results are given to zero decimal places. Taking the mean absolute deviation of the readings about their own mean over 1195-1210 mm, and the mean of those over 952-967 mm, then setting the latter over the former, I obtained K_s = 62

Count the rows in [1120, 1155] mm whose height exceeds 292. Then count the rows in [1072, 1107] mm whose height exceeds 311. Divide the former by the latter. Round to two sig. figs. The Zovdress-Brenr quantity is 1.2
